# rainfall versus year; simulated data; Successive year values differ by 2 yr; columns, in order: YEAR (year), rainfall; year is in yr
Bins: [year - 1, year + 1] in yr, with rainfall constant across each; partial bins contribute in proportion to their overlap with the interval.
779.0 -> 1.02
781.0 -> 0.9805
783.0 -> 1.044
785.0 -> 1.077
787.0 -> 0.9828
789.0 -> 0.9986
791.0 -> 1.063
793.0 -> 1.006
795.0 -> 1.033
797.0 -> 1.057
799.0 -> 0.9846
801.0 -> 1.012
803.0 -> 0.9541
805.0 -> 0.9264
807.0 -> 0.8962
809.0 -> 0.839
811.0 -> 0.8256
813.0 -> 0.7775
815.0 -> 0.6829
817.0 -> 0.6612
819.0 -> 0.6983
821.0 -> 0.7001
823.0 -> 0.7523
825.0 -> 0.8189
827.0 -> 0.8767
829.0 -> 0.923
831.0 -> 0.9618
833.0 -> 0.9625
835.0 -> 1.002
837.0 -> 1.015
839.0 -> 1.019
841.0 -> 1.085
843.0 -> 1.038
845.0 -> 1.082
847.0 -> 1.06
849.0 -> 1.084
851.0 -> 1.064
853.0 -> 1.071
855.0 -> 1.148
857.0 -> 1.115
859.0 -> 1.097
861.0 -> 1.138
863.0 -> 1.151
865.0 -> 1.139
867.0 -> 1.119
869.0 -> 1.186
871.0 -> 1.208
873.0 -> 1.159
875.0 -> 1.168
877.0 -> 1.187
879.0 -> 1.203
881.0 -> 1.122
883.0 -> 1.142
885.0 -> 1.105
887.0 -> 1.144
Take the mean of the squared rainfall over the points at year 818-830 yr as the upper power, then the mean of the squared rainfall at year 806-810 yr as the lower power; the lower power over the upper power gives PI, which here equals 1.2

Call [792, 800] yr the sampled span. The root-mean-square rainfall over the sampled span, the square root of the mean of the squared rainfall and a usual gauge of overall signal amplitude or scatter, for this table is 1.02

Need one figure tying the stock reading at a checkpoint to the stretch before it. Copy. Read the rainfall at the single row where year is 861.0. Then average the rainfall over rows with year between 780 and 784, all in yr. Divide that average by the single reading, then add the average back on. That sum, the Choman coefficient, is 1.90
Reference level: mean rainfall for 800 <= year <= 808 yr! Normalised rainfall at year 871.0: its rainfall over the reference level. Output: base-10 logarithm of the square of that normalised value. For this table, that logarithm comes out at 0.21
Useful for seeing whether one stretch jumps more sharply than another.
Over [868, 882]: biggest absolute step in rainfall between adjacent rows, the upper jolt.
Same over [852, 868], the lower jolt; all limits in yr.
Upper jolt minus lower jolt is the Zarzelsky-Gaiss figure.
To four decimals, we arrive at 0.0040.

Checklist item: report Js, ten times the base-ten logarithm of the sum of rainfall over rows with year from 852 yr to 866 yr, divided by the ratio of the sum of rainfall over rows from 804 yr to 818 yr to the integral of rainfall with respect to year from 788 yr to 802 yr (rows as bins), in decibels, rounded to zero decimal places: 13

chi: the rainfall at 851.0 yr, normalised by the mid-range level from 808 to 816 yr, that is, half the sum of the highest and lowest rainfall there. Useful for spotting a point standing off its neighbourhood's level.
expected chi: 1.40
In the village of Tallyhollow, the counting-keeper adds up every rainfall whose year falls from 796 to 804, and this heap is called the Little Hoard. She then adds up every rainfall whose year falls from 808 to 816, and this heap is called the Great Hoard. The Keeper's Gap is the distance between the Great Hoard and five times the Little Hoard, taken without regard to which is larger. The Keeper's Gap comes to 17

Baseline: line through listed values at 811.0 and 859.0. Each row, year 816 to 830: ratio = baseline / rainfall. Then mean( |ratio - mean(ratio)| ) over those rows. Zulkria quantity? 0.097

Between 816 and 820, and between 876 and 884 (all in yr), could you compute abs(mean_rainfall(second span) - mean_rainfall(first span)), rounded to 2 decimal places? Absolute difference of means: 0.48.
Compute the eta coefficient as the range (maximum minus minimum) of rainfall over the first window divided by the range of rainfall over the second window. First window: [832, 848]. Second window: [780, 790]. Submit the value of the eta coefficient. 1.27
